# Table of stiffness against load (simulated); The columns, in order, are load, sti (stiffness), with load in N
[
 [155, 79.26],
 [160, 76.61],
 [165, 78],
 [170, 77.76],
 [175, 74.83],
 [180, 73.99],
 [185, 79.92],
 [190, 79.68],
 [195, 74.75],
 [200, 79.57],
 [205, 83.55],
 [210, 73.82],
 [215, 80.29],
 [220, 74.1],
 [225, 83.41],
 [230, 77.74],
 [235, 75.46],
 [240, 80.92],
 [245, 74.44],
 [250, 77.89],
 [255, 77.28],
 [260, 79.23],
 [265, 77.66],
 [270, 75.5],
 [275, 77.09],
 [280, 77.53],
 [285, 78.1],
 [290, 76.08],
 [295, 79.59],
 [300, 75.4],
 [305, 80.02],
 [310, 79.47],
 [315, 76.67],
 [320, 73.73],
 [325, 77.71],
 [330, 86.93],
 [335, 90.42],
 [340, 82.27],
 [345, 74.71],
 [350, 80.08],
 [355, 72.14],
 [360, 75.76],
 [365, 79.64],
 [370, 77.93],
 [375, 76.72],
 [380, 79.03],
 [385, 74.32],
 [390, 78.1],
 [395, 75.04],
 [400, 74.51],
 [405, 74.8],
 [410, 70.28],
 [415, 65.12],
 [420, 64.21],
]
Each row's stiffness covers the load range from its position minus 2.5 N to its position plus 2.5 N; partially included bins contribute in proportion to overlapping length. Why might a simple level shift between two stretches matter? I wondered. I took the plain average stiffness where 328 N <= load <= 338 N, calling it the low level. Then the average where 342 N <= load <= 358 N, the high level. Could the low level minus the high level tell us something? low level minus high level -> 13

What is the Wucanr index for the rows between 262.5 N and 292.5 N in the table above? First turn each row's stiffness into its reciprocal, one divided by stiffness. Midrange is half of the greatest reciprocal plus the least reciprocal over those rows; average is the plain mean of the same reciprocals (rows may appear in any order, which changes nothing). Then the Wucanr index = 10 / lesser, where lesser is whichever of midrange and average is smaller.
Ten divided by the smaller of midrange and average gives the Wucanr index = 770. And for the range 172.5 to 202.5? 770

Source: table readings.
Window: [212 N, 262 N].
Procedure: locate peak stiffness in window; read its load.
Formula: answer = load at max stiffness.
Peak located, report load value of 225 N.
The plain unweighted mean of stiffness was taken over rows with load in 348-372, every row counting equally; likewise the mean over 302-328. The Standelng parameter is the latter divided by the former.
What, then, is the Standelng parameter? 1.01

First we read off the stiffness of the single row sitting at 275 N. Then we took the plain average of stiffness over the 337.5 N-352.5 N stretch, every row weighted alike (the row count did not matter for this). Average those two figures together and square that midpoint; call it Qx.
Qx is 6093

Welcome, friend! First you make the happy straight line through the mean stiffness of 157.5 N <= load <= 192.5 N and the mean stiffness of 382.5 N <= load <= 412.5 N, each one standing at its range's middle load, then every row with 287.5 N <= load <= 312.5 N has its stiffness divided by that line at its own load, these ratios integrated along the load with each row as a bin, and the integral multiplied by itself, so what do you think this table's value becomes 665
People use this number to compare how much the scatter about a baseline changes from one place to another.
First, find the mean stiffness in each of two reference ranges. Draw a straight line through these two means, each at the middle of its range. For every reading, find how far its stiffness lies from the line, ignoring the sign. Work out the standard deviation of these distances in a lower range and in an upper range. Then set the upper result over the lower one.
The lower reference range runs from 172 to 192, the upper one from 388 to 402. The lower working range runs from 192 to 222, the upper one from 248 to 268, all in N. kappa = 0.5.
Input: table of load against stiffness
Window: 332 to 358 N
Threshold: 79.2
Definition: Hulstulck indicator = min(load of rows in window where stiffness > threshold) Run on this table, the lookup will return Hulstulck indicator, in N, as 335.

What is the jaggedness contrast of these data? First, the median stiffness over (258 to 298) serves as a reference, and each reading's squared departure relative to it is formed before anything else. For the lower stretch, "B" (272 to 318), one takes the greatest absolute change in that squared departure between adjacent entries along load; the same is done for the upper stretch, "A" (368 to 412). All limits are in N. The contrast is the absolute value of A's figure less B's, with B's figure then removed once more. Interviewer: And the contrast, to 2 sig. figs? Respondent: 40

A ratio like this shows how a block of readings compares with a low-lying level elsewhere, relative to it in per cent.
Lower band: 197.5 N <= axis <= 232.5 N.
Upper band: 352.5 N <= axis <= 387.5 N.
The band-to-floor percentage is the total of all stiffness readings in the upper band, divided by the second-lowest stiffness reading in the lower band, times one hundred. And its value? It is 723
